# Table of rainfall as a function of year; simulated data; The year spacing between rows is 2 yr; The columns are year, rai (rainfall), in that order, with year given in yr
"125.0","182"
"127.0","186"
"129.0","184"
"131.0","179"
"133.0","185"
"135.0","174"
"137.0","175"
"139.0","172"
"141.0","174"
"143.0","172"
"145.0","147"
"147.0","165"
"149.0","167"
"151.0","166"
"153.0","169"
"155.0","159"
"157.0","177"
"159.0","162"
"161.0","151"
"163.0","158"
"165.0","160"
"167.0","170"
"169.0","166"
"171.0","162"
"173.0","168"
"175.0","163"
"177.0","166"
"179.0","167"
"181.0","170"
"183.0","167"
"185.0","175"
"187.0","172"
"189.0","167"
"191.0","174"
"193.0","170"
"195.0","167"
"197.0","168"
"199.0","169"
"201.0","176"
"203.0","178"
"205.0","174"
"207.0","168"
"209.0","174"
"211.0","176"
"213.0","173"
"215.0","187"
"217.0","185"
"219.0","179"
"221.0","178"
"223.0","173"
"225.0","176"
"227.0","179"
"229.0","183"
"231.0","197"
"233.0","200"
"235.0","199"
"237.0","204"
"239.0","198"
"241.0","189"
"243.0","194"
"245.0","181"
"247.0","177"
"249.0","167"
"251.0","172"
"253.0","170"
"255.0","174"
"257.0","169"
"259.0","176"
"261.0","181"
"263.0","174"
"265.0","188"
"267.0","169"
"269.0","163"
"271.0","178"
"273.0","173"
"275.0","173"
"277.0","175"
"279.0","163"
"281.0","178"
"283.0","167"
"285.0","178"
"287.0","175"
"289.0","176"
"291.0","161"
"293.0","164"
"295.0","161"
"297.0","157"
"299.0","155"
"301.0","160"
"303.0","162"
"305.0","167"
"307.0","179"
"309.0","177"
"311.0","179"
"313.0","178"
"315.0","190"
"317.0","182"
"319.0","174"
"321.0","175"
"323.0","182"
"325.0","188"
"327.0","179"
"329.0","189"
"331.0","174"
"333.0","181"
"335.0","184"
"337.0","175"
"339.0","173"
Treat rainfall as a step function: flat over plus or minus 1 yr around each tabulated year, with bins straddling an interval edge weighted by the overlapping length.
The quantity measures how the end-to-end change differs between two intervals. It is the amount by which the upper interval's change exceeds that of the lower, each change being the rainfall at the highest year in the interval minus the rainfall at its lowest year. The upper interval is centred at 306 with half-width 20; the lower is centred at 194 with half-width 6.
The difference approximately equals 11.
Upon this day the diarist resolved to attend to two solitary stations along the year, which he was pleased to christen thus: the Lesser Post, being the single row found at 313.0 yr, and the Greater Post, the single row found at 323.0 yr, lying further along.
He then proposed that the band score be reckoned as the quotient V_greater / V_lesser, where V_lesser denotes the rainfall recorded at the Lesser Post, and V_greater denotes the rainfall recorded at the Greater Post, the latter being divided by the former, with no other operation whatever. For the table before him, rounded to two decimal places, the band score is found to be 1.02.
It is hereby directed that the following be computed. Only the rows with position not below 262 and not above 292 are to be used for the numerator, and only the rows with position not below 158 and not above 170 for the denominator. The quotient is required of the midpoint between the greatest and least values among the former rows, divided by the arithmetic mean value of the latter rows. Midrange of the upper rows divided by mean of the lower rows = 1.08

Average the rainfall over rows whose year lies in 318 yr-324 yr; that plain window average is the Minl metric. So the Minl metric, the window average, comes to 177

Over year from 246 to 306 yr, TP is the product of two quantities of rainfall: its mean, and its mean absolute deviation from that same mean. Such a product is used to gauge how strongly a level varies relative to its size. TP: 1094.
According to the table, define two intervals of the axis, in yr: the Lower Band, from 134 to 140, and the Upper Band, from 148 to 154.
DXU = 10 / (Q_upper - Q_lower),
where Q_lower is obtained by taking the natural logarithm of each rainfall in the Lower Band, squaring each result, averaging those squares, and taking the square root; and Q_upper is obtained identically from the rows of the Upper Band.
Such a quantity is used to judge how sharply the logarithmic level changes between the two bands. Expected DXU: -269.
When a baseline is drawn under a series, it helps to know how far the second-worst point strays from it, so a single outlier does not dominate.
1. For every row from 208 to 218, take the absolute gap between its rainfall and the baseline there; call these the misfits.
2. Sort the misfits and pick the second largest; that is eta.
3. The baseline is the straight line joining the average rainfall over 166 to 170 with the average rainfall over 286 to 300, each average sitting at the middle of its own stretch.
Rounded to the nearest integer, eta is 19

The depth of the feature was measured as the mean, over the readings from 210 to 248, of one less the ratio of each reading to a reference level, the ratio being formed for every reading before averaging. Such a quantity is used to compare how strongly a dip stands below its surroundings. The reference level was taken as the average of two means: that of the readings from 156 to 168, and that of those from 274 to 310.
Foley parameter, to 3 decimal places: -0.121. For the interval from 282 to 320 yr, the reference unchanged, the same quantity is -0.030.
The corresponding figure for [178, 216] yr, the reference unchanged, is -0.040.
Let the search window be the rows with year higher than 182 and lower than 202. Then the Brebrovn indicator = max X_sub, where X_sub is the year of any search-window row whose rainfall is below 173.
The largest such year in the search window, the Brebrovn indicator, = 199.0 yr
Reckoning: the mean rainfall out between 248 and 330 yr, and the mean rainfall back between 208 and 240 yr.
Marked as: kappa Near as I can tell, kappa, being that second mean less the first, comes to 12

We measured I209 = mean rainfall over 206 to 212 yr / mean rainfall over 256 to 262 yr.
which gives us 0.98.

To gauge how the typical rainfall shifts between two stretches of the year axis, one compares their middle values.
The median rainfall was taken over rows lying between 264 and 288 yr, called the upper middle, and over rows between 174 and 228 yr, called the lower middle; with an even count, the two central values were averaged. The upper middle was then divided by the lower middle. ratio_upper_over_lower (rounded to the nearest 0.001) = 1.006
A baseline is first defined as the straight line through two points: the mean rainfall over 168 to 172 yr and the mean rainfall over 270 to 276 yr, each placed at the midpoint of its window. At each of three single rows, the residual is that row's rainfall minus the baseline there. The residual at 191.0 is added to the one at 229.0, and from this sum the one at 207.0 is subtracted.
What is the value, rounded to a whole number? 21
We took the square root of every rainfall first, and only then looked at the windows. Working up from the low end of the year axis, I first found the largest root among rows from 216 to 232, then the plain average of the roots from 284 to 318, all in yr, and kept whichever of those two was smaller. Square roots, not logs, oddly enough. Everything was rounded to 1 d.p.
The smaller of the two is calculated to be 13.1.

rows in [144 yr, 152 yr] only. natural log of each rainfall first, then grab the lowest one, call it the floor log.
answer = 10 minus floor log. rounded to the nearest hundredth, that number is 5.01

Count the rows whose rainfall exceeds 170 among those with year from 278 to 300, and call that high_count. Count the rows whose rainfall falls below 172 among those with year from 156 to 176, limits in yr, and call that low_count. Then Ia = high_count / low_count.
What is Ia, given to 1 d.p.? 0.4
